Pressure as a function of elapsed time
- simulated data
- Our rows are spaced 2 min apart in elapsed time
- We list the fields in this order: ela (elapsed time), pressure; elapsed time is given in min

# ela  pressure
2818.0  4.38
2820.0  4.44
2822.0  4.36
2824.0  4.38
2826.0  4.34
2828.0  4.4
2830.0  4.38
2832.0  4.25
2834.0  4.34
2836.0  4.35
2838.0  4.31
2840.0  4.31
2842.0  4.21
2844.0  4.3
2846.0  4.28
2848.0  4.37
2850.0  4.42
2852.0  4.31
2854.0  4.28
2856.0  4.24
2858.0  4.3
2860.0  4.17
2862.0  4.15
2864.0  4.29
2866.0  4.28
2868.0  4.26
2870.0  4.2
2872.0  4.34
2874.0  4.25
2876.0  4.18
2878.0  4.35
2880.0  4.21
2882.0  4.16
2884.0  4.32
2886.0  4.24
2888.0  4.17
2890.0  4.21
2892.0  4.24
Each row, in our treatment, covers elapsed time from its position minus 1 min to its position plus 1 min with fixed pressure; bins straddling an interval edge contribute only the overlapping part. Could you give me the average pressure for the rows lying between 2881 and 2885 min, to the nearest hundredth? 4.24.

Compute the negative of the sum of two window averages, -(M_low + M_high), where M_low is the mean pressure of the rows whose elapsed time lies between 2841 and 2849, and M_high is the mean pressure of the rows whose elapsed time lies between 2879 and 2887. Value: -8.52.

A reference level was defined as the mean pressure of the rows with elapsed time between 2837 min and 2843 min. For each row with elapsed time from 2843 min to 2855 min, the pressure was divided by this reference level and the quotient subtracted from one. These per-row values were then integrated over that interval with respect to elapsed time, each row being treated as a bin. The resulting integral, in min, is -0.14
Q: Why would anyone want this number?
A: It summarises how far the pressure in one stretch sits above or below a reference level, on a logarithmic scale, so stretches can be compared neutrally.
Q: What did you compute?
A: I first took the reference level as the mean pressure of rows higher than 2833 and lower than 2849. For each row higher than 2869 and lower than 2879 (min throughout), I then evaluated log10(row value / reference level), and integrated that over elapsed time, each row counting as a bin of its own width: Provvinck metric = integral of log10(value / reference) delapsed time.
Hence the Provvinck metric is -0.05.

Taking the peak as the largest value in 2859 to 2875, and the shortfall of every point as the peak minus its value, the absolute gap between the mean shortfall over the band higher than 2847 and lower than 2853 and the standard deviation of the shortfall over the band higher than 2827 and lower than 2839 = 0.08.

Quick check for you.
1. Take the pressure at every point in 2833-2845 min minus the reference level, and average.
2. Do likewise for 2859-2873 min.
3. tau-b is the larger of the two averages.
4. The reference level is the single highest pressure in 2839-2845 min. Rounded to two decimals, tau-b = -0.01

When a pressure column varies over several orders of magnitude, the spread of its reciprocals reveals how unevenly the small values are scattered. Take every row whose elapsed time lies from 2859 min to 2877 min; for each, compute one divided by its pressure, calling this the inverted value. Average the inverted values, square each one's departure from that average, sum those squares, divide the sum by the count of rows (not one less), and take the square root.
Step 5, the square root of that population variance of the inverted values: 0.0034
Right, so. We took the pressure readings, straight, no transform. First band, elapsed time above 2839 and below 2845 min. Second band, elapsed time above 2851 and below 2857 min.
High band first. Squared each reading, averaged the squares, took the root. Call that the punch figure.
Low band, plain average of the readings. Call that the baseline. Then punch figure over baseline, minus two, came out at -1.00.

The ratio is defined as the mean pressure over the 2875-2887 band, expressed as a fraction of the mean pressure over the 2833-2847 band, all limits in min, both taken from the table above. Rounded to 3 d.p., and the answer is 0.987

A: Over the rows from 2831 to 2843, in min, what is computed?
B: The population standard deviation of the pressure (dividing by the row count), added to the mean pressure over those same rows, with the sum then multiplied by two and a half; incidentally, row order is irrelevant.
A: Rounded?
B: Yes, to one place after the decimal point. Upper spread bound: 10.9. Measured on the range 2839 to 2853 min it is 10.9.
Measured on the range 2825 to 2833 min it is 11.0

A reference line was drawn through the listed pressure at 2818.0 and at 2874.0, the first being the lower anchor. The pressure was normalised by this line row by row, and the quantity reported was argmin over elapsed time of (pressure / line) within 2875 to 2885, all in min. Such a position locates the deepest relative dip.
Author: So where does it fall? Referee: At 2882.0 min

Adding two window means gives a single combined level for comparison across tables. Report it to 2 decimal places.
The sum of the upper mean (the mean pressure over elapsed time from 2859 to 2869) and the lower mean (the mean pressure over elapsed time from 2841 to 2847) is 8.49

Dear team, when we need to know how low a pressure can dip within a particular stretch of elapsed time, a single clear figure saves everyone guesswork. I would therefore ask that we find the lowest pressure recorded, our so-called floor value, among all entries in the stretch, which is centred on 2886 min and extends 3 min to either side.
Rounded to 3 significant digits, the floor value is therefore 4.17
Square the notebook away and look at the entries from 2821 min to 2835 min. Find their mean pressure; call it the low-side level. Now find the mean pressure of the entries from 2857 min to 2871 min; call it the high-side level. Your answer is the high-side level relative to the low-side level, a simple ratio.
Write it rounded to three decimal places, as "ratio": 0.974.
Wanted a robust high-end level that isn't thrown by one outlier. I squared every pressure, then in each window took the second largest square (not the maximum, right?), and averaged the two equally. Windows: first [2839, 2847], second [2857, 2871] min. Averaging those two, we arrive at 18.4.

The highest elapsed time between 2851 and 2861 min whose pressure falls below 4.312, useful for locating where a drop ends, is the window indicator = 2860.0 min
